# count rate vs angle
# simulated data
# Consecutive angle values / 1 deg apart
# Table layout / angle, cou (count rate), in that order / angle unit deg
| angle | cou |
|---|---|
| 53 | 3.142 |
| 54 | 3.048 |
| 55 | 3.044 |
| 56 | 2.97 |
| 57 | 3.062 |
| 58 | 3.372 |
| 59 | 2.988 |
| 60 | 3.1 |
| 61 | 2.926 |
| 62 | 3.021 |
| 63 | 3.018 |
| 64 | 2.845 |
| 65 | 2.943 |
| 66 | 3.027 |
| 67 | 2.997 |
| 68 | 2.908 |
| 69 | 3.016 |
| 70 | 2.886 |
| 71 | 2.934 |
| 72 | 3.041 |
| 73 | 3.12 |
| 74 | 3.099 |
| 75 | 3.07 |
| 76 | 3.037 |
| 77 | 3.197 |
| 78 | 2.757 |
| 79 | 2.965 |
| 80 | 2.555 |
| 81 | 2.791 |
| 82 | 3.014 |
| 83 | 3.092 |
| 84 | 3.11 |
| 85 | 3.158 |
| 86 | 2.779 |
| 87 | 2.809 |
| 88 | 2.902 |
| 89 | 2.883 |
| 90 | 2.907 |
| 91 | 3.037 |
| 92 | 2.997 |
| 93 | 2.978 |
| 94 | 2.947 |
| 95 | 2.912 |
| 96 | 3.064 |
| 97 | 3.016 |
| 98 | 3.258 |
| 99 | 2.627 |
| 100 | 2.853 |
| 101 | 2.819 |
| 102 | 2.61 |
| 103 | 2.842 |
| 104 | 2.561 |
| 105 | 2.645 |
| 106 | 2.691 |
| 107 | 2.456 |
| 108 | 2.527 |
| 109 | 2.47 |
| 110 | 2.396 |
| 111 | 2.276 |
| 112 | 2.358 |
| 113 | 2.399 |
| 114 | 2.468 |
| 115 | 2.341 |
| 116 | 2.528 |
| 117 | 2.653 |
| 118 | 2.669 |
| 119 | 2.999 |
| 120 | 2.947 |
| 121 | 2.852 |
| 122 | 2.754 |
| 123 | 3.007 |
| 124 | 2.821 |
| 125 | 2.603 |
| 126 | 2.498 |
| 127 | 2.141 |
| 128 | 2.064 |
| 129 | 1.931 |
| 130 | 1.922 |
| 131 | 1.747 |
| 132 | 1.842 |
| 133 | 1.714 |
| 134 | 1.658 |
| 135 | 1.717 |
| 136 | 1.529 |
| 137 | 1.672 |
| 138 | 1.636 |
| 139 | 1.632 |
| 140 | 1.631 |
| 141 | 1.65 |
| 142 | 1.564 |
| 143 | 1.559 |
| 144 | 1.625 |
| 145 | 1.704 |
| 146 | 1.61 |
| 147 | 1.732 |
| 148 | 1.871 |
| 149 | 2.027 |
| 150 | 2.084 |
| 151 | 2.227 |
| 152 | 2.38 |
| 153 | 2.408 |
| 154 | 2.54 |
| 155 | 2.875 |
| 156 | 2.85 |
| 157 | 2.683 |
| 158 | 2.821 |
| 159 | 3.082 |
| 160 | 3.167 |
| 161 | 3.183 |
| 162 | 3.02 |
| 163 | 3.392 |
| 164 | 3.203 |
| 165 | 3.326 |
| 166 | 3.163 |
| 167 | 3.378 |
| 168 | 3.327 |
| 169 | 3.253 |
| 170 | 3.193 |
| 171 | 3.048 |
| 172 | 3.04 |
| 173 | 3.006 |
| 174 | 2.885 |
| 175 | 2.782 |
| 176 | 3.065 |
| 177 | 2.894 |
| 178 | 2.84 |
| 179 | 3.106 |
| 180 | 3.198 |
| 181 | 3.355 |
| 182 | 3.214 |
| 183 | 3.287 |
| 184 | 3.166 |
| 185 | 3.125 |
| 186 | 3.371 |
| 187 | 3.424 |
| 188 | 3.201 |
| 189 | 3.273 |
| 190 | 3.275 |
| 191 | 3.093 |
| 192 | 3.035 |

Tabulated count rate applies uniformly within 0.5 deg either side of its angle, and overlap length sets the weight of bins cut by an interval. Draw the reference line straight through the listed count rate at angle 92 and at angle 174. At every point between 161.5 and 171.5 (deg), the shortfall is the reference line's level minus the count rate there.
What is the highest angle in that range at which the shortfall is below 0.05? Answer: 171 deg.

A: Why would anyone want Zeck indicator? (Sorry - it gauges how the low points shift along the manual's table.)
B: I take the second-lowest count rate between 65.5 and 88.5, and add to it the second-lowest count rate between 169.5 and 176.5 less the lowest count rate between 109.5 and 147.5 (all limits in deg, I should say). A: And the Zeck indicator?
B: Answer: 4.1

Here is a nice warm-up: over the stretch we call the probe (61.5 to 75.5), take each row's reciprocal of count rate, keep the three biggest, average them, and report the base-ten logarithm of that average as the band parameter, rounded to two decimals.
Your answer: -0.46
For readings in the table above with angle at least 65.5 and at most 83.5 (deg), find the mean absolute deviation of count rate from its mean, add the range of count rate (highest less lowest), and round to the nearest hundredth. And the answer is 0.75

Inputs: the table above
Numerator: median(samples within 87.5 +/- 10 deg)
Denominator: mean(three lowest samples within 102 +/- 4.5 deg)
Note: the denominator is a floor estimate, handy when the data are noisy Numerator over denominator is 1.1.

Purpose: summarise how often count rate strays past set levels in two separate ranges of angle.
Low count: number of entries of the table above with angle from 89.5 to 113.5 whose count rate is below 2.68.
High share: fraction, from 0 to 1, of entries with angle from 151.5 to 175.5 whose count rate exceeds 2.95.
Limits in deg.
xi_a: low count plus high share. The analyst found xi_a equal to 12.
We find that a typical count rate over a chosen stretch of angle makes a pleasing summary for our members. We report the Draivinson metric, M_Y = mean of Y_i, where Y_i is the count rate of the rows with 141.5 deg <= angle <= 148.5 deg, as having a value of 1.7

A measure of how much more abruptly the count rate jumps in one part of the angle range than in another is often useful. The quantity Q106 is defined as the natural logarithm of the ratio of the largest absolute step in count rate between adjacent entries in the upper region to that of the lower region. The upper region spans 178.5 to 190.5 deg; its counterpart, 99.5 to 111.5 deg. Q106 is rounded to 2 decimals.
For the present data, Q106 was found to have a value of -0.13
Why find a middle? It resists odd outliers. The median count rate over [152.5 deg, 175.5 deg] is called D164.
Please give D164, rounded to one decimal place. 3.0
